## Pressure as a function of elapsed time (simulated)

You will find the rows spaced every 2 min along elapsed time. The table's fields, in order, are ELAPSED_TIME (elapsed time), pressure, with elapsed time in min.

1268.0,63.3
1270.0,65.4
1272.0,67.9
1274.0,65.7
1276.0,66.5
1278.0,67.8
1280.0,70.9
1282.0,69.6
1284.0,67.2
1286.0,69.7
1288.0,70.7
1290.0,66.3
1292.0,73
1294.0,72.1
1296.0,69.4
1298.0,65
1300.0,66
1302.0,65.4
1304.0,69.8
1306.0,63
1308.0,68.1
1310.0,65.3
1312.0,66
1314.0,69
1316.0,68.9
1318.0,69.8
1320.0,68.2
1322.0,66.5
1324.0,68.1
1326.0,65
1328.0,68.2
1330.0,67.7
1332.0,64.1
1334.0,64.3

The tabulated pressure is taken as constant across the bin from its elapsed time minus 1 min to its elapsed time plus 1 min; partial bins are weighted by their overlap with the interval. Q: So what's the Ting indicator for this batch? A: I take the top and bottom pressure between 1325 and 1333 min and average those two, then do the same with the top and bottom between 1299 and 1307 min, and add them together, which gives 133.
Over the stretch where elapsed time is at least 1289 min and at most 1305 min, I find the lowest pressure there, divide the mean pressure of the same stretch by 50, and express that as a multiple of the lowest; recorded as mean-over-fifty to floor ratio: 0.0210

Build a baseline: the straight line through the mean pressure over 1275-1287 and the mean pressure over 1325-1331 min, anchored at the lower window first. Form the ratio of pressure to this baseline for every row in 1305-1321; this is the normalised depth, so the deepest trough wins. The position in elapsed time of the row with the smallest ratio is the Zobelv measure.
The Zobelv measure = 1306.0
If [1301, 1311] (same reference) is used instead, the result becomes 1306.0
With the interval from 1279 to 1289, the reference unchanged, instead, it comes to 1284.0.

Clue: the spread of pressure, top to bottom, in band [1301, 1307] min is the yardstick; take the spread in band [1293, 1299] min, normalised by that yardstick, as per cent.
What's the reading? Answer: 104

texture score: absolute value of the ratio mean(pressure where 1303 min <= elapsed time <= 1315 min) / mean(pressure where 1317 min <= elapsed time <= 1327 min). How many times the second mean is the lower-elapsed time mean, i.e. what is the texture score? 0.99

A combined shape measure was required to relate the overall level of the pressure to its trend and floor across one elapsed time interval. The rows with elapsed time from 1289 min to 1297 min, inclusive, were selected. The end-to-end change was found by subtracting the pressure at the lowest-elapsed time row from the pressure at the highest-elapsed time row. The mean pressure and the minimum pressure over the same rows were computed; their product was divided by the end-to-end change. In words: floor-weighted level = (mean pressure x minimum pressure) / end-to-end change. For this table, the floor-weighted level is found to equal 1501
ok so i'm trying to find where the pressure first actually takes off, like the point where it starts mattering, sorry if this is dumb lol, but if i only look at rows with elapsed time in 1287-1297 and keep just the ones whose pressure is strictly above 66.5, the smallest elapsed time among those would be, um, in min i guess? 1288.0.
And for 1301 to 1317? 1304.0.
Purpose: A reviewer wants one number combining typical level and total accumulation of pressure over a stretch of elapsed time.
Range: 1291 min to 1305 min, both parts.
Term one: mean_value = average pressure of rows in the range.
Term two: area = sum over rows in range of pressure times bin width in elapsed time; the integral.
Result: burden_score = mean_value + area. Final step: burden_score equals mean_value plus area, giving 1030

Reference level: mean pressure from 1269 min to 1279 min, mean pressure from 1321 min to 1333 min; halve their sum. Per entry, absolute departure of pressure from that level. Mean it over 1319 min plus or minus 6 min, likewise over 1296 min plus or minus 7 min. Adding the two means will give 4.5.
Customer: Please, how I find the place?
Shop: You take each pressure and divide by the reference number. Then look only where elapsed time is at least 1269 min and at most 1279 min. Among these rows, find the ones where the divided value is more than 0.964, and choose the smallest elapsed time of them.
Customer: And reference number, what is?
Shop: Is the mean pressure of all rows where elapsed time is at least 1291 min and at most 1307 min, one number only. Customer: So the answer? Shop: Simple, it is 1272.0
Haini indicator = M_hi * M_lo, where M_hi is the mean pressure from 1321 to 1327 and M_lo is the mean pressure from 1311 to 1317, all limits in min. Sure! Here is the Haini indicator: 4522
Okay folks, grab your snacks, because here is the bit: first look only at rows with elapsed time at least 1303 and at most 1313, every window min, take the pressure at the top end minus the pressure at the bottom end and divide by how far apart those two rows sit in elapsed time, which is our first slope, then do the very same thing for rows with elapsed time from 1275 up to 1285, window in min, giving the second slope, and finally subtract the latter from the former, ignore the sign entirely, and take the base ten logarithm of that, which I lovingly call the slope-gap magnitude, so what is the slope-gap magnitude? -0.25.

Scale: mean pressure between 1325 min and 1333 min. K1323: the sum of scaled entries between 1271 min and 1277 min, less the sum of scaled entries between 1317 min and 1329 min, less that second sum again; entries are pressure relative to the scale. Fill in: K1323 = -9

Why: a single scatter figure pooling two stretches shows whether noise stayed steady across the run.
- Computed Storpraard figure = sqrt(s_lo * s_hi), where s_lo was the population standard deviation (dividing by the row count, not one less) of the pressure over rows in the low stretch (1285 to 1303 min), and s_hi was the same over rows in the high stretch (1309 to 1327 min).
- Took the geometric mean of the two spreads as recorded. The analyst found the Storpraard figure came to 2.17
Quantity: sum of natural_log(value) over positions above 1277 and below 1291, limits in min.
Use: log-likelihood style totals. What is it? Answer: 29.6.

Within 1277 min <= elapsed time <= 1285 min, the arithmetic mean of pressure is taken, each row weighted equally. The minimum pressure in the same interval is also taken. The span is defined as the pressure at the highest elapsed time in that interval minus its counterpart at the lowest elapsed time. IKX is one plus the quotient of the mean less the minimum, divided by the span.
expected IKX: -1.8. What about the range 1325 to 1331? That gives 1.7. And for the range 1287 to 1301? 0.2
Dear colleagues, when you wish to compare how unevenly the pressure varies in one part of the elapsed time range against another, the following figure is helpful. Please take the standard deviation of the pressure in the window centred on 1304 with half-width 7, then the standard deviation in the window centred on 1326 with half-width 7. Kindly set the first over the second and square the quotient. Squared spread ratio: 1.7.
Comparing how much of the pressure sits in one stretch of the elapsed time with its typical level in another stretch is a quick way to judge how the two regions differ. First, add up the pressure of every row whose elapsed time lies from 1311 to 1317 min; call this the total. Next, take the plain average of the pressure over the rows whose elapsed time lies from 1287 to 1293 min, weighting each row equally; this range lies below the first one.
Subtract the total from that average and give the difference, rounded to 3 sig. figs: -134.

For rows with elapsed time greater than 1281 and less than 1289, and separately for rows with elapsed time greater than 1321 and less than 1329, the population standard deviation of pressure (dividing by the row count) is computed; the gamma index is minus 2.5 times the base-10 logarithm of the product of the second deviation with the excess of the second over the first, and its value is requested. 4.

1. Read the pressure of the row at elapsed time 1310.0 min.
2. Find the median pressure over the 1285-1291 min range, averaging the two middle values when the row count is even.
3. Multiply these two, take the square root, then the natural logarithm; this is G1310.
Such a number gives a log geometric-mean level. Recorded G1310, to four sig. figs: 4.212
